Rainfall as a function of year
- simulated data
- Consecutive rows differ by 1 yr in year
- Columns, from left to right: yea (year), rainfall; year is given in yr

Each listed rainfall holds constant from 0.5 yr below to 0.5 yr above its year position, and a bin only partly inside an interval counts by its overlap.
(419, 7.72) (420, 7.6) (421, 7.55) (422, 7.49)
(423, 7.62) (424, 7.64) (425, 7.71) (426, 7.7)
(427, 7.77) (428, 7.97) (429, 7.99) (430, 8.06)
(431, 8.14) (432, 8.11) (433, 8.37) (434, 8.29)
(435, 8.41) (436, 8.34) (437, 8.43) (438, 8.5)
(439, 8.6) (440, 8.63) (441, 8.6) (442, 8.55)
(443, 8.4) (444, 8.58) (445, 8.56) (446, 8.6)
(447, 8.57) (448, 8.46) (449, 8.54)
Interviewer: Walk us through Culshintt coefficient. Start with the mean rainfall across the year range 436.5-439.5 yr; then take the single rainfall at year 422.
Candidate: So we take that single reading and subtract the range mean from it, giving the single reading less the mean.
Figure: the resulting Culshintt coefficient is -1.02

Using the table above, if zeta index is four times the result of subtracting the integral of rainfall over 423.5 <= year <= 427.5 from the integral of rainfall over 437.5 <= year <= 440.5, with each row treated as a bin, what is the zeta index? -20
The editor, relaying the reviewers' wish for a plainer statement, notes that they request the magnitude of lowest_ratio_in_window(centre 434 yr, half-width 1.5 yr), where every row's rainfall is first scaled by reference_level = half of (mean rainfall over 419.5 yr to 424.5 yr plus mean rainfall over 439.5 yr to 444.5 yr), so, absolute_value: 1.03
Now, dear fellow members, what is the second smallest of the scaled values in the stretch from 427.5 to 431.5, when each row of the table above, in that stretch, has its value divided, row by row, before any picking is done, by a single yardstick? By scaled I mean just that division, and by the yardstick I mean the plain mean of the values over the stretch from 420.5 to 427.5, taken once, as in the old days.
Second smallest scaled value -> 1.05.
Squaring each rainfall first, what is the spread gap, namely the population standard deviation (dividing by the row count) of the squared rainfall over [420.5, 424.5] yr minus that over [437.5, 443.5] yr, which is -0.43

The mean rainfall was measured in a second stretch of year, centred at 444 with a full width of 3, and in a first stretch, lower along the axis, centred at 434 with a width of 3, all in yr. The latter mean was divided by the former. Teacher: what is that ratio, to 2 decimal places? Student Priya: 0.98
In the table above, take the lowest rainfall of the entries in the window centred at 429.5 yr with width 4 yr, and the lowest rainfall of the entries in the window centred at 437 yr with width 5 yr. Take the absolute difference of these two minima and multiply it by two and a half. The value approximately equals 0.9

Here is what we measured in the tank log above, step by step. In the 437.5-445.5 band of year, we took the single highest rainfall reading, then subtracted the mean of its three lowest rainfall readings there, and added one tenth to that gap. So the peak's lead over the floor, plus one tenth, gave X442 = 0.25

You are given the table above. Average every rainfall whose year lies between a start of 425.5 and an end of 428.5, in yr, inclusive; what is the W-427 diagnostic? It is 7.81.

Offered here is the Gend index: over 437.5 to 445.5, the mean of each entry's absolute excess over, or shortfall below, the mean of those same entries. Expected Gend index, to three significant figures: 0.0519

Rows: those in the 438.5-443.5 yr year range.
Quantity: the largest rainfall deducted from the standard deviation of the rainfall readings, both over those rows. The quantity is -8.5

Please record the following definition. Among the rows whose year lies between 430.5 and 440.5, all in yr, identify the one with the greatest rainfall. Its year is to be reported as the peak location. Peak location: 440 yr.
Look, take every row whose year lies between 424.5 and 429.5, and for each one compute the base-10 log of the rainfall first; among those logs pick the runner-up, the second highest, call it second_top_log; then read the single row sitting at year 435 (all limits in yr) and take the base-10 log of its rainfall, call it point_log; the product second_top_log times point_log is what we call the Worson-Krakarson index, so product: 0.834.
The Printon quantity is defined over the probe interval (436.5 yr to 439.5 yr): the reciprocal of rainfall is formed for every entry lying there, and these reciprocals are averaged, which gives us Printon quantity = 0.118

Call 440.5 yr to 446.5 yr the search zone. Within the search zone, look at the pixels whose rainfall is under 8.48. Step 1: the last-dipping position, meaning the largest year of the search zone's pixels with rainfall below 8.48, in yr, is 443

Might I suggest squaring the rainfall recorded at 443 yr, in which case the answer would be 71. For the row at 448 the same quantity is 72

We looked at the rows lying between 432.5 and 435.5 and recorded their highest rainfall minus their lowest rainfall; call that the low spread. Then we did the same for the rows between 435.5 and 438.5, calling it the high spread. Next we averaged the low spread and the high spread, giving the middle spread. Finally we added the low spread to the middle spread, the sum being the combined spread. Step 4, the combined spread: 0.26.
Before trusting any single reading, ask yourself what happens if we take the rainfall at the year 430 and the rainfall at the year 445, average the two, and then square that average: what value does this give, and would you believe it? 69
